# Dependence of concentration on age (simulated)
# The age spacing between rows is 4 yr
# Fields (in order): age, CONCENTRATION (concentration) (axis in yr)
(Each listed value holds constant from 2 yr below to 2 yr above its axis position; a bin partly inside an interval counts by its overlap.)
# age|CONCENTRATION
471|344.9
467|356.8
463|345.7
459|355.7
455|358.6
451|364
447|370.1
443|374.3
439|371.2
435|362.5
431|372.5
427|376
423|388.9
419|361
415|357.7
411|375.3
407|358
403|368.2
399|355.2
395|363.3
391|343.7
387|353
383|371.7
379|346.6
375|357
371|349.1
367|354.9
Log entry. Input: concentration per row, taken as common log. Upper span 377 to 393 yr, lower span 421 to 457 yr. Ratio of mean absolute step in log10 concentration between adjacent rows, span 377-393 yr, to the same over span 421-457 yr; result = 2.72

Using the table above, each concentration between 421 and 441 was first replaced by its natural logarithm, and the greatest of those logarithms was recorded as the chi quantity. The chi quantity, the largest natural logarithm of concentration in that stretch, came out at 5.96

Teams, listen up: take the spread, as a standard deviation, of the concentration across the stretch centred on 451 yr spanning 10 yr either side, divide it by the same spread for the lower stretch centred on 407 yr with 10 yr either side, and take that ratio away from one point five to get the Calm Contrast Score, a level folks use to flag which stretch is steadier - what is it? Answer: 0.6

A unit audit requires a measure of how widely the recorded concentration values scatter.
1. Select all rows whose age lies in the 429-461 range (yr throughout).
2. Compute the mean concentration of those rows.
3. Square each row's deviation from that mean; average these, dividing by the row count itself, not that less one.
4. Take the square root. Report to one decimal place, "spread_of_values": 6.4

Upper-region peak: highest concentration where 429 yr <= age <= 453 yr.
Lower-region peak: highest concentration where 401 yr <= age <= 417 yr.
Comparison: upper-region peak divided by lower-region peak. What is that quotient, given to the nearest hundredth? 1.00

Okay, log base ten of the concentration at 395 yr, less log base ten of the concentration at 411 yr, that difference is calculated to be -0.014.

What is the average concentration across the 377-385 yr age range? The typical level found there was 359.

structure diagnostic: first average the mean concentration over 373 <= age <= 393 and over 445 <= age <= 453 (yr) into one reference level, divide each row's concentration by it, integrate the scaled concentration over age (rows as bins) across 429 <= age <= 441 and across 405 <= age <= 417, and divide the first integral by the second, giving 1.01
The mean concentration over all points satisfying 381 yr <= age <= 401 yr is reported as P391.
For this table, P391 357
